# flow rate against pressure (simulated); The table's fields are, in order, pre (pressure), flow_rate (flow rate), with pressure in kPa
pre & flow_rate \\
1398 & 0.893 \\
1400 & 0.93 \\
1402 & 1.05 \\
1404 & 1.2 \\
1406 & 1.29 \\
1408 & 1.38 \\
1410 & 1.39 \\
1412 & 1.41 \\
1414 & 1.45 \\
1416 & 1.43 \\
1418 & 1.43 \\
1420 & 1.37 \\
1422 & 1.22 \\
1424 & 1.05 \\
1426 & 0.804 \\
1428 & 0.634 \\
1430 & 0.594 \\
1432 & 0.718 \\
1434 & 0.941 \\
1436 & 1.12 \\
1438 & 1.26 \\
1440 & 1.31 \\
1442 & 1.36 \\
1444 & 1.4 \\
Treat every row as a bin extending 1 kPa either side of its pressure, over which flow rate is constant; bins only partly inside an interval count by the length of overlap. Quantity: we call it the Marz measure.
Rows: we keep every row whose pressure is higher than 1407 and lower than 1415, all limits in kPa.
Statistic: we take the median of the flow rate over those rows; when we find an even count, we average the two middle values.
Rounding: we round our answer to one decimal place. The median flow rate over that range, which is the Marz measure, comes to 1.4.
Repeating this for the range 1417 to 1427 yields 1.2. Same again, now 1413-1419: 1.4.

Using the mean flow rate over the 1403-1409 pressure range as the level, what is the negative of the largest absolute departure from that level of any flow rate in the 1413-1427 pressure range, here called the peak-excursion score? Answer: -0.5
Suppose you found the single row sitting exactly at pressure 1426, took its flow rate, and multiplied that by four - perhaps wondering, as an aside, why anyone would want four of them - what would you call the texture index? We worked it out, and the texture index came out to 3.2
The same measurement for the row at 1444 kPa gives 5.6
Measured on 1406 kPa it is 5.2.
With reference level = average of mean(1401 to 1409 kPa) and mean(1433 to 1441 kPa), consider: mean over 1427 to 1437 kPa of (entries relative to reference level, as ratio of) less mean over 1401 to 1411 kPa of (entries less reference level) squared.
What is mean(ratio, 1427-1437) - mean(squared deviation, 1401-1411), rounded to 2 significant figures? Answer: 0.65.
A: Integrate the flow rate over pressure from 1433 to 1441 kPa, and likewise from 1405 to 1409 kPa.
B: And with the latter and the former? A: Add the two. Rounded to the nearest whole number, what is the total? 15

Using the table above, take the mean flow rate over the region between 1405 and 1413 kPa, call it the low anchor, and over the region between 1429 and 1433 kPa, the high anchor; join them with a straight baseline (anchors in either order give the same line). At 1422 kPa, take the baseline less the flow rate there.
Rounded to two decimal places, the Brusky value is -0.27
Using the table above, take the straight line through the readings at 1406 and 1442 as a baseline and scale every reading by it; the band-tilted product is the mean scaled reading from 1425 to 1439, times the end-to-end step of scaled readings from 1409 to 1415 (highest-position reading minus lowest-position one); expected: 0.026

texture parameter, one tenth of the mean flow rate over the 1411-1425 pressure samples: 0.13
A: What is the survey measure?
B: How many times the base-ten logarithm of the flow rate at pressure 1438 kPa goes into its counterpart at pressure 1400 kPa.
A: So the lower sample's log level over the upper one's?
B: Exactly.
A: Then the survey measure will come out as -0.3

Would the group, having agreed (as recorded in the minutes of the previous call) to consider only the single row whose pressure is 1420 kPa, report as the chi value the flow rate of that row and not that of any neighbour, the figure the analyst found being 1.37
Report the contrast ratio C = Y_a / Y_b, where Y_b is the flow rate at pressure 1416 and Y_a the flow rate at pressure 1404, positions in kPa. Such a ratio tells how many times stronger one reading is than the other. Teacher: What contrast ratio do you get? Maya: 0.8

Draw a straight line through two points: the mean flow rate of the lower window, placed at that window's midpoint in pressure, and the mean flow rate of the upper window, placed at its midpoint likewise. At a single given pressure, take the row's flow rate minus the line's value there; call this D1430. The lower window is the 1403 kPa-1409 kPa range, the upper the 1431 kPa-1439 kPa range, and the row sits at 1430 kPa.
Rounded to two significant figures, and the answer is -0.46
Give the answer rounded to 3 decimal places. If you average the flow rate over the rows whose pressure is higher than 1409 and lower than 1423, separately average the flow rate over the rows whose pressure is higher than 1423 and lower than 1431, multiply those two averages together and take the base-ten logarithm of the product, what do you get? 0.028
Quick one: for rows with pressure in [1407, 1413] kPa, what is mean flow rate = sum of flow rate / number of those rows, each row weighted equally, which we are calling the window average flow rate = 1.4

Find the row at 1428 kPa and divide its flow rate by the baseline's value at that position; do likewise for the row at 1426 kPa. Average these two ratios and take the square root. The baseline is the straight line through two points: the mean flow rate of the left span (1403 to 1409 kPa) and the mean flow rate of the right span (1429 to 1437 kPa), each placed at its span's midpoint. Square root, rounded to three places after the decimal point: 0.873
